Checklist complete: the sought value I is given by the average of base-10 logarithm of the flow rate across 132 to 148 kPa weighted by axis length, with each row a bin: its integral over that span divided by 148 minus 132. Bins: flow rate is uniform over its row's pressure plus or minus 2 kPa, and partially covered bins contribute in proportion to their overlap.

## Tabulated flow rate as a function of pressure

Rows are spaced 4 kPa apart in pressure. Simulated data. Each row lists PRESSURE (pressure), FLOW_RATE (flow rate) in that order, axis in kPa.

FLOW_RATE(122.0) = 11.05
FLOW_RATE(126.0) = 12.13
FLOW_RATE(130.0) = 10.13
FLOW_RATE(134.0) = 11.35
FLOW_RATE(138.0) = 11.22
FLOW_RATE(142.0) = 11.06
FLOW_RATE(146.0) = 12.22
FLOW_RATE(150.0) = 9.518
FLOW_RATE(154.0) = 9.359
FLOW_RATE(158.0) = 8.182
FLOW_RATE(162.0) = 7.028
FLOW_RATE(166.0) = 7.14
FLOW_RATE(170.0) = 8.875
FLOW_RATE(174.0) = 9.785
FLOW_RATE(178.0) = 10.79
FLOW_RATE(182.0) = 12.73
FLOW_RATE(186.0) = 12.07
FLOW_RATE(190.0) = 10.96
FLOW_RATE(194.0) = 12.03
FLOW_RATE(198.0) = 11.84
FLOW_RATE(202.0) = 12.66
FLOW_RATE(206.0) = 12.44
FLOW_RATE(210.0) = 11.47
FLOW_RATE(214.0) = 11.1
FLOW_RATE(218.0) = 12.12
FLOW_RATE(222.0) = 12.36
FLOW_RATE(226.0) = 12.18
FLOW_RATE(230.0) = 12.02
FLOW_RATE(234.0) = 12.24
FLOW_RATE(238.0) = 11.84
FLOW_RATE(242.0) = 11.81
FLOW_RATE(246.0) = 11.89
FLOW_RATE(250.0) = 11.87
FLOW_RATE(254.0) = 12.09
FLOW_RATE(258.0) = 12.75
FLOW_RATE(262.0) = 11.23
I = 1.059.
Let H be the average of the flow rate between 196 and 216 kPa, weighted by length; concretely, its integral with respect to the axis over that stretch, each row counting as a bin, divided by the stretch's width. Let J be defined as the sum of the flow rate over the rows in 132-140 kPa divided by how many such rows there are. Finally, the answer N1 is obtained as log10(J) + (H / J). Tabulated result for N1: 2.11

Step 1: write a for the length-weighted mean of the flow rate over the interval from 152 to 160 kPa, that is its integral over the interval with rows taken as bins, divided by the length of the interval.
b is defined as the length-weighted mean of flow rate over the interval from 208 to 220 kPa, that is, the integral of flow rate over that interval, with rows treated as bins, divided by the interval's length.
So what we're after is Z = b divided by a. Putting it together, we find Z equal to 1.3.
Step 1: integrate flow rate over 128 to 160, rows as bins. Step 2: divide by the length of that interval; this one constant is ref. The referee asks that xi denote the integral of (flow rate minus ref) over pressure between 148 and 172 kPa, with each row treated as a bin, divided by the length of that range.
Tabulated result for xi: -2.0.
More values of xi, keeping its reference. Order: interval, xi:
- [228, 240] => 1.7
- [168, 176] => -1.0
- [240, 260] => 1.7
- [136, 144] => 0.8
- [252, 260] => 2.0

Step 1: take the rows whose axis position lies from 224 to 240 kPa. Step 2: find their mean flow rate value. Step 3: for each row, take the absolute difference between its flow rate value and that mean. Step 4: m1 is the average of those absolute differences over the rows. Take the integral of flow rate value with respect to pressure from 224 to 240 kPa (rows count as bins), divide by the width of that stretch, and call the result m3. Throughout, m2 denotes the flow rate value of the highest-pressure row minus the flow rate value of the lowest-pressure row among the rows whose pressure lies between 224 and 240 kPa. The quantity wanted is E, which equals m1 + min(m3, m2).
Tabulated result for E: -0.2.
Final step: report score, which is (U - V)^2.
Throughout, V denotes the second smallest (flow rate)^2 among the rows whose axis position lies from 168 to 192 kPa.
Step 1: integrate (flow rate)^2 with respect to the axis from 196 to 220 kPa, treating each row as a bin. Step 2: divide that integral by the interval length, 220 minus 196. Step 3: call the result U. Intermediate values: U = 143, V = 96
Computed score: 2215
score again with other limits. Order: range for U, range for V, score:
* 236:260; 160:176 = 8861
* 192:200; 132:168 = 8367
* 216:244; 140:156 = 3070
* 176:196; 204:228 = 39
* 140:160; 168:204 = 58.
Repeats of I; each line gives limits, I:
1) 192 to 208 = 1.088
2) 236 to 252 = 1.074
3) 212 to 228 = 1.077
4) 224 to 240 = 1.082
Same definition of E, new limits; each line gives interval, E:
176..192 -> 0.9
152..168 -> -1.4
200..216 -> -0.9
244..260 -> 1.2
